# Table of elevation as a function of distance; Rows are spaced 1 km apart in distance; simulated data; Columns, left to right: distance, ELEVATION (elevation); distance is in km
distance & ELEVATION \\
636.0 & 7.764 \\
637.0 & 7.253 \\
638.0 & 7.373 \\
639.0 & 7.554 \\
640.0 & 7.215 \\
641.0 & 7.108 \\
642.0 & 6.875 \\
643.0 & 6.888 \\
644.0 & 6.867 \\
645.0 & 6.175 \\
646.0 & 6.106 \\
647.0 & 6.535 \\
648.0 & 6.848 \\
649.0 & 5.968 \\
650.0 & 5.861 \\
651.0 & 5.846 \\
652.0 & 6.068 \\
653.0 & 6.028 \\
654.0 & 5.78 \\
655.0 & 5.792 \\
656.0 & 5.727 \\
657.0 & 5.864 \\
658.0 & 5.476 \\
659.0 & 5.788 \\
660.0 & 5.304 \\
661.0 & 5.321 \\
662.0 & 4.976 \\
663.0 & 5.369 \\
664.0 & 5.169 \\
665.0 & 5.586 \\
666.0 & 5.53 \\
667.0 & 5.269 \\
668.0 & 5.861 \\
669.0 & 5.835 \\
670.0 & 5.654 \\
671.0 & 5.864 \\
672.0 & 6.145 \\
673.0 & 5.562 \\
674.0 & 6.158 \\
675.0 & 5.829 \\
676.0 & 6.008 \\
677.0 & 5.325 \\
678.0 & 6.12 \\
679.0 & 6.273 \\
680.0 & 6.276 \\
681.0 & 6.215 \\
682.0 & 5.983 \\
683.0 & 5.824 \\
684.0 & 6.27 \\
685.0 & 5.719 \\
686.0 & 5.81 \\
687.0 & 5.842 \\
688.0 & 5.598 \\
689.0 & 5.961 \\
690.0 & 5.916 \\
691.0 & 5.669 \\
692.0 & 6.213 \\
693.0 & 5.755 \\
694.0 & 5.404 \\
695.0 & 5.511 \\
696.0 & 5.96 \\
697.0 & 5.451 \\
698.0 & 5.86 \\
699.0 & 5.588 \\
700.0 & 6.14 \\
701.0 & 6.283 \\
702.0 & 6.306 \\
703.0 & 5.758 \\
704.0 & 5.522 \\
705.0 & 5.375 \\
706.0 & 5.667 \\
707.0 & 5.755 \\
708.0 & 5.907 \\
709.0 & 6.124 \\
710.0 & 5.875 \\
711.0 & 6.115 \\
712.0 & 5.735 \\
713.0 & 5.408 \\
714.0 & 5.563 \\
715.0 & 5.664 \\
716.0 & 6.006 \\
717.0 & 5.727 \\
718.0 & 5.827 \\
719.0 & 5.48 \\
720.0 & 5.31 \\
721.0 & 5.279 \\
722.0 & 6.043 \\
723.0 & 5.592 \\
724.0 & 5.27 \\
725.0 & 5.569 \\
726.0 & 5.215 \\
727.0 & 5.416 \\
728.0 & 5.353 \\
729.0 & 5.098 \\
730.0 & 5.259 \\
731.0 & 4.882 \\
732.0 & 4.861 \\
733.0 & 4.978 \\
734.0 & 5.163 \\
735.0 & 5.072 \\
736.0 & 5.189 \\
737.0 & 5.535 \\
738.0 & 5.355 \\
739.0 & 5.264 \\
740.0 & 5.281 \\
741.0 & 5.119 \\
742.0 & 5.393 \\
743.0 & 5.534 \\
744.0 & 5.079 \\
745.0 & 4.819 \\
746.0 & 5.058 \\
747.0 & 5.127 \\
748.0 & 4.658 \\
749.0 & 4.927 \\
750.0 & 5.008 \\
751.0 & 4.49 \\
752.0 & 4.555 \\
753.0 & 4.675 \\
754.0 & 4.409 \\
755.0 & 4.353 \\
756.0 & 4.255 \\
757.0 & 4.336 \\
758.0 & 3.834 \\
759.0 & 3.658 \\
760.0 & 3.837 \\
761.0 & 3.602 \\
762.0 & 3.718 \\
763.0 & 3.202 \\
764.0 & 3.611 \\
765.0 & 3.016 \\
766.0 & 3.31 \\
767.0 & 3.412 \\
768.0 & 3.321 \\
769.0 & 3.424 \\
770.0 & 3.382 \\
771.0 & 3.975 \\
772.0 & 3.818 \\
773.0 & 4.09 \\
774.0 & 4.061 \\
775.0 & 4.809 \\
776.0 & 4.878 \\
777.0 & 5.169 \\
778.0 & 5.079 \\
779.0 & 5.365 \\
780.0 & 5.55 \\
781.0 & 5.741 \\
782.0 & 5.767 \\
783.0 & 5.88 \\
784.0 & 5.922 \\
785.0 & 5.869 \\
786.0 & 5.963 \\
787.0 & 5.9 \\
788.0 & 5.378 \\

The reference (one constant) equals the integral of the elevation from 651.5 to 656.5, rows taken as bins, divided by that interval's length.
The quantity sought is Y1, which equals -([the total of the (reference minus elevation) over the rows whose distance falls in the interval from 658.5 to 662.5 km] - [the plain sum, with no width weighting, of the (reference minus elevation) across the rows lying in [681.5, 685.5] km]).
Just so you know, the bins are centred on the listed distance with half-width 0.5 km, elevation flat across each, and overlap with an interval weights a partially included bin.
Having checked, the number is -2.4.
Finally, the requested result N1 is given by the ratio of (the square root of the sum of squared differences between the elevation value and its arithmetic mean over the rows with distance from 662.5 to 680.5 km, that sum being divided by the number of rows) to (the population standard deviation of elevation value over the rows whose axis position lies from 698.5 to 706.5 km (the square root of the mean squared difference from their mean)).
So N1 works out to 1.0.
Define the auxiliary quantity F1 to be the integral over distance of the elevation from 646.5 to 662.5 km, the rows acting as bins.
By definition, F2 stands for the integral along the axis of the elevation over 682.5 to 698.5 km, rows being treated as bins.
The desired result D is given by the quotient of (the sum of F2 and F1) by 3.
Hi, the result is 62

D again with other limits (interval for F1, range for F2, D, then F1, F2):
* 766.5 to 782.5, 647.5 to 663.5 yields 55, 72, 92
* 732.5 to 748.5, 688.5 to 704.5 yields 59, 83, 93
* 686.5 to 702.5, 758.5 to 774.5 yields 50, 93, 57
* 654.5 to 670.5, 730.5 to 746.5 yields 57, 89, 83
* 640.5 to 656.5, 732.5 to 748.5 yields 61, 100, 83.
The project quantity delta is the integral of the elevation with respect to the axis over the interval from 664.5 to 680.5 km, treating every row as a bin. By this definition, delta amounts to 93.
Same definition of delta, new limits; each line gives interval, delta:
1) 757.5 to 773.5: 57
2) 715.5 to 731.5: 87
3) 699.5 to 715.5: 93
